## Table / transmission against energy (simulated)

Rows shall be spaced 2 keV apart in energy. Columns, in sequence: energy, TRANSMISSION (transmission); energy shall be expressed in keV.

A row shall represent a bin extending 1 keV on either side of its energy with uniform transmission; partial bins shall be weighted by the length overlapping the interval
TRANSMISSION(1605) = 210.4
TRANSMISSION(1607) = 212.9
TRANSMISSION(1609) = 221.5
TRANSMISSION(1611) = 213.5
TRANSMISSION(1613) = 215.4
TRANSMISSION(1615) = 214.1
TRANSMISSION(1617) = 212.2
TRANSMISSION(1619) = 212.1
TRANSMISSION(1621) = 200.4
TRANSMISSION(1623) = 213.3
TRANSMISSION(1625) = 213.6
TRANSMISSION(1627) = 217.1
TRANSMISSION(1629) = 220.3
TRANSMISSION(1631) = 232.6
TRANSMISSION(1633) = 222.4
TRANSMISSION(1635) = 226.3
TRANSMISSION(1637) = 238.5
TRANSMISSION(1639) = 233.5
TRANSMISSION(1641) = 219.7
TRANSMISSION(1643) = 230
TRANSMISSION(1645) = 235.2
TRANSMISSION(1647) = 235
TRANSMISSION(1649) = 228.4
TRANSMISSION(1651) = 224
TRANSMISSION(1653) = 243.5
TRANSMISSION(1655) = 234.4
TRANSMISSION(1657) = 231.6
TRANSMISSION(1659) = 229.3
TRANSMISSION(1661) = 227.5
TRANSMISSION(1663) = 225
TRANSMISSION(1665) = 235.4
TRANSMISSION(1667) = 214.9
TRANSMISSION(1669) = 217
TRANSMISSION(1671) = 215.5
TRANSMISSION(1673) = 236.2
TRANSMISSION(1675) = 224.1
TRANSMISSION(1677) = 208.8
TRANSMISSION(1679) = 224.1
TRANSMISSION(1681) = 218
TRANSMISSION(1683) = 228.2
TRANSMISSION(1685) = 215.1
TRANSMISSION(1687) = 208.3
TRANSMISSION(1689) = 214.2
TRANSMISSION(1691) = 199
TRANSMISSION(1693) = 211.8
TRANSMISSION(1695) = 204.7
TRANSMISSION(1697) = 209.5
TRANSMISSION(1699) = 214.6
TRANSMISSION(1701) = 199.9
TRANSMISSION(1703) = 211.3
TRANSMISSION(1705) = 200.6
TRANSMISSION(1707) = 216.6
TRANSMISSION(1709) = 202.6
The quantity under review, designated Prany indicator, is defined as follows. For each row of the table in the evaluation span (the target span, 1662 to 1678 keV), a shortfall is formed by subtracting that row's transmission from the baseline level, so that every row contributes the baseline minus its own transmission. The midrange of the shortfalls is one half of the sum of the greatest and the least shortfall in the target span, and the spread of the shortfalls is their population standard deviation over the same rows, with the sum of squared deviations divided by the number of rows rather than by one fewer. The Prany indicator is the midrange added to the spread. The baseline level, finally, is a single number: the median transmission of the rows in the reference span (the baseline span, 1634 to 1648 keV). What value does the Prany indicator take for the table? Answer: 20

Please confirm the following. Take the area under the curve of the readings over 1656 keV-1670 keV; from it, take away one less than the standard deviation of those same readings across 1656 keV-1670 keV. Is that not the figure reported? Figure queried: 3155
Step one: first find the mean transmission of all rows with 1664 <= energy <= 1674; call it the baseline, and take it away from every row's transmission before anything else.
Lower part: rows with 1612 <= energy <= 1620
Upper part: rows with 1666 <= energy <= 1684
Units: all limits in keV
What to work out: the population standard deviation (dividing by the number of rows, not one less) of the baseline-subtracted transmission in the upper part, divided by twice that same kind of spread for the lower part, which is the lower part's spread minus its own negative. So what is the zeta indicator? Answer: 2.82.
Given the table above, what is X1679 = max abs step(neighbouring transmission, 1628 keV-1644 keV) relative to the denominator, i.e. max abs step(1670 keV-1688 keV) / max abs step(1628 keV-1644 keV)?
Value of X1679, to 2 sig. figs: 1.5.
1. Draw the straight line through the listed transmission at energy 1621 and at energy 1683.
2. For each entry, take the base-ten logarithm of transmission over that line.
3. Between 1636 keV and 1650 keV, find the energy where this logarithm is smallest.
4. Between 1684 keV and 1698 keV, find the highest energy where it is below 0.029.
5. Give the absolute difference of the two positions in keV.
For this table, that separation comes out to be 56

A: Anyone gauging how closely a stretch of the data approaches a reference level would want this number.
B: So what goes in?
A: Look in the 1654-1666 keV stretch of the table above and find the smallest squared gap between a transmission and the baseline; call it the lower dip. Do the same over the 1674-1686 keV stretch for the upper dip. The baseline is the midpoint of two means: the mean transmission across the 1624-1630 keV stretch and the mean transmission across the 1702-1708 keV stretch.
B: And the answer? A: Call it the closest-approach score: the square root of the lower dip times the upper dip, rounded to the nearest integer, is 22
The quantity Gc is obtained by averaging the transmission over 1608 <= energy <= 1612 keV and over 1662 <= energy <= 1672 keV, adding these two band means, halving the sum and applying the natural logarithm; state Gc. 5.391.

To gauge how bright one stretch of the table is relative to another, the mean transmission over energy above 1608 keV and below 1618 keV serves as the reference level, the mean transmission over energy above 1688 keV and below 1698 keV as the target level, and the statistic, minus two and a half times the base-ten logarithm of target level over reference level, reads 0.038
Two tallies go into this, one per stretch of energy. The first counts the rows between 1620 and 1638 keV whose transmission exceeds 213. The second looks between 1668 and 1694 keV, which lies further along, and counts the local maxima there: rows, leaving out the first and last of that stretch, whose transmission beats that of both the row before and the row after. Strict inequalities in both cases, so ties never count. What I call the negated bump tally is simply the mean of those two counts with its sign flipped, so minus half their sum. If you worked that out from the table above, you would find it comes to -6.00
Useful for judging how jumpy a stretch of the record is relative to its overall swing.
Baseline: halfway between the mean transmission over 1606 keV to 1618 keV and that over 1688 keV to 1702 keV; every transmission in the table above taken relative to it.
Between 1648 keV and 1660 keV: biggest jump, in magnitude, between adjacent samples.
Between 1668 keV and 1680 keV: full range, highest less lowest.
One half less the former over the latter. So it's -0.212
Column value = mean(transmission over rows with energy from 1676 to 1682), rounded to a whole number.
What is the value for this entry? 217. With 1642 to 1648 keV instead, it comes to 233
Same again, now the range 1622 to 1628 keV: 215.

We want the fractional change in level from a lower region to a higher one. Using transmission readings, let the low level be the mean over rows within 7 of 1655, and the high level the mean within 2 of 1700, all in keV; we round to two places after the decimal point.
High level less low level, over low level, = -0.10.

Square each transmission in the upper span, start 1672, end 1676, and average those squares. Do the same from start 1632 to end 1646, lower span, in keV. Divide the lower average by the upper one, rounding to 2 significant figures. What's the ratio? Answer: 0.99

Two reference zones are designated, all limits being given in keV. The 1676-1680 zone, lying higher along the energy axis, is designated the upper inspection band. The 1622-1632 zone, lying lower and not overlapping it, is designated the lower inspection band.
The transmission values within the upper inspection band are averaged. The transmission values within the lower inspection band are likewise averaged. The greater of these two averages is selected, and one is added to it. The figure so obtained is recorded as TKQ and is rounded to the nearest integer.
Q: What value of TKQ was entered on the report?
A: 220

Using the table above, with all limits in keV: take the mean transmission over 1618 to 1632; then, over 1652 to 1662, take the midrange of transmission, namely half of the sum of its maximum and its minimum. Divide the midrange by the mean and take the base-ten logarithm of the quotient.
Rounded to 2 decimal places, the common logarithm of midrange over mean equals 0.04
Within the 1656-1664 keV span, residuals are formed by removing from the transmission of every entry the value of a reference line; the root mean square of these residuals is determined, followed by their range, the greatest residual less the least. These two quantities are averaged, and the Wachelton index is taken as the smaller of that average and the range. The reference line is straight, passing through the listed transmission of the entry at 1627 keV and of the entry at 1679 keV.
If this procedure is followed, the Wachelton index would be 7.4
